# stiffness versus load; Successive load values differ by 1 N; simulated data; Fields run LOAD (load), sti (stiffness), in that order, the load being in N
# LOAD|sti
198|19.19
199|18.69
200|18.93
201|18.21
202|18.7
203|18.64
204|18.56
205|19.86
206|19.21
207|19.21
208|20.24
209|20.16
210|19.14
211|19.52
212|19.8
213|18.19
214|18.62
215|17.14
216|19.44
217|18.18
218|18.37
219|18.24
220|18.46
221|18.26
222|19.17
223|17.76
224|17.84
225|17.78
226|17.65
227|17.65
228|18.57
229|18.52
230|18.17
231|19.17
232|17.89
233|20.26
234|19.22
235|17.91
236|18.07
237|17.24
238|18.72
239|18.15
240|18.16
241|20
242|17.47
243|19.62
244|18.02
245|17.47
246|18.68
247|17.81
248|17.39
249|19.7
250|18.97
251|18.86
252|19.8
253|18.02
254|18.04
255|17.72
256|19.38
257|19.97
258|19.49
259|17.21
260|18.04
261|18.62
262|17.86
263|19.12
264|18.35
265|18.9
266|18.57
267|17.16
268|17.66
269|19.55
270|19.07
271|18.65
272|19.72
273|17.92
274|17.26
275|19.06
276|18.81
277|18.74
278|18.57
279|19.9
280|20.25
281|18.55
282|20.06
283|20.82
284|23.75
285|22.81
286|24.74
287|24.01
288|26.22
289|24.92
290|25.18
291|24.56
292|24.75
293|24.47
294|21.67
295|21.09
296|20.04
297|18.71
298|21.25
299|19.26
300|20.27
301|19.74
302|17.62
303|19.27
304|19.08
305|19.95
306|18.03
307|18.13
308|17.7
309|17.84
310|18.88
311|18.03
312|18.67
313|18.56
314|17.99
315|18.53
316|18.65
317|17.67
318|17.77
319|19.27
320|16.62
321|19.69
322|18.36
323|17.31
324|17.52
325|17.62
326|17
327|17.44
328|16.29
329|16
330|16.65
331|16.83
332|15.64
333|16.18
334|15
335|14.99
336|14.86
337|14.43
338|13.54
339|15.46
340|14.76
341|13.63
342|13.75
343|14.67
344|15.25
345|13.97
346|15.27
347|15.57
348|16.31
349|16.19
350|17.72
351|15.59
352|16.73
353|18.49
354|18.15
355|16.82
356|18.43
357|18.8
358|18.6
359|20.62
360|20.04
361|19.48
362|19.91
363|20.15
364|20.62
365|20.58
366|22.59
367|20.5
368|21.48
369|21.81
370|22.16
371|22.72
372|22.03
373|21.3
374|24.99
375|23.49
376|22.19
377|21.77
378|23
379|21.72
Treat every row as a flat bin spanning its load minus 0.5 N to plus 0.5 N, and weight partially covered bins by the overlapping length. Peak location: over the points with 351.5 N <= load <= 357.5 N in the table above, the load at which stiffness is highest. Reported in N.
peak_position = 357 N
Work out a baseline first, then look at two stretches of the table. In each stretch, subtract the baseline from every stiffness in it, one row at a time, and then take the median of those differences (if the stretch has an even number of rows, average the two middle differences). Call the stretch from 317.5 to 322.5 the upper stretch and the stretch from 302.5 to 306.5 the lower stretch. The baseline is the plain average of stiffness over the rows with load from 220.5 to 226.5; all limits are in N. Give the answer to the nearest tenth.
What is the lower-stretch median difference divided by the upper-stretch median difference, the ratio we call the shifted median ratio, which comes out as 3.9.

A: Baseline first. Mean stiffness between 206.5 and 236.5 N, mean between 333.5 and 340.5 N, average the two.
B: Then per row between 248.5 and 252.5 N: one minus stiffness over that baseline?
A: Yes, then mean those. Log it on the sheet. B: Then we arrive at -0.16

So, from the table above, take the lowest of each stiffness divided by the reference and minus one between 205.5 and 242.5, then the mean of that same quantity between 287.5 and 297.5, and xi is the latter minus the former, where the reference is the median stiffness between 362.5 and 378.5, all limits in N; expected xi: 0.27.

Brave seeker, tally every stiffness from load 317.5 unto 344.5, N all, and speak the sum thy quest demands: 437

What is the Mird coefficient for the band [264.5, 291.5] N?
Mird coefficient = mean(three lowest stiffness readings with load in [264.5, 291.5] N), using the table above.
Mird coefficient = 17.4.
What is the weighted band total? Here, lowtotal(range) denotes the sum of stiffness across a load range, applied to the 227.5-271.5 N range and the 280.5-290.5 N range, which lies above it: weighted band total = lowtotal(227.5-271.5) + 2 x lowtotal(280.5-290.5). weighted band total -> 1277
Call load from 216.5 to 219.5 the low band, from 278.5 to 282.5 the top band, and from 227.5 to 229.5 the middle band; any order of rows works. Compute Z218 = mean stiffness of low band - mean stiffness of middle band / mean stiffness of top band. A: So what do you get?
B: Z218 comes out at 17.3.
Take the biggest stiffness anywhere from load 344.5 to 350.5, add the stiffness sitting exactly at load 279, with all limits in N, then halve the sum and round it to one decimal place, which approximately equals 18.8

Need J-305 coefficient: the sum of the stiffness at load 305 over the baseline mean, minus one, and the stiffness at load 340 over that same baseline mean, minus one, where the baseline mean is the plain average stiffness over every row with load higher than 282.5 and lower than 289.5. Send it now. -0.55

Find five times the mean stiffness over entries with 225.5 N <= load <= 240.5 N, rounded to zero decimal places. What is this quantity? 92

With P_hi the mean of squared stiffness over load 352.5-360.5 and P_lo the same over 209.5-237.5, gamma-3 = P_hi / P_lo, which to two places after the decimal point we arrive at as 1.04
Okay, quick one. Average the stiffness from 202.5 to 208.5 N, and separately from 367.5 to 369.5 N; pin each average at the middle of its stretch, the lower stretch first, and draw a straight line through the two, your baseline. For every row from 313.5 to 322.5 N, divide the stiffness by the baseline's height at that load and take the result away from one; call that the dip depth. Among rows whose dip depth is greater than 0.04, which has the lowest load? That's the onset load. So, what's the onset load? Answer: 314 N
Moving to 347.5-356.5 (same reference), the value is 348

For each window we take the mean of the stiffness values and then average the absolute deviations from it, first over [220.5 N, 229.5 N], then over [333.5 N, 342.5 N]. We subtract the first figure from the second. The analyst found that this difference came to 0.14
